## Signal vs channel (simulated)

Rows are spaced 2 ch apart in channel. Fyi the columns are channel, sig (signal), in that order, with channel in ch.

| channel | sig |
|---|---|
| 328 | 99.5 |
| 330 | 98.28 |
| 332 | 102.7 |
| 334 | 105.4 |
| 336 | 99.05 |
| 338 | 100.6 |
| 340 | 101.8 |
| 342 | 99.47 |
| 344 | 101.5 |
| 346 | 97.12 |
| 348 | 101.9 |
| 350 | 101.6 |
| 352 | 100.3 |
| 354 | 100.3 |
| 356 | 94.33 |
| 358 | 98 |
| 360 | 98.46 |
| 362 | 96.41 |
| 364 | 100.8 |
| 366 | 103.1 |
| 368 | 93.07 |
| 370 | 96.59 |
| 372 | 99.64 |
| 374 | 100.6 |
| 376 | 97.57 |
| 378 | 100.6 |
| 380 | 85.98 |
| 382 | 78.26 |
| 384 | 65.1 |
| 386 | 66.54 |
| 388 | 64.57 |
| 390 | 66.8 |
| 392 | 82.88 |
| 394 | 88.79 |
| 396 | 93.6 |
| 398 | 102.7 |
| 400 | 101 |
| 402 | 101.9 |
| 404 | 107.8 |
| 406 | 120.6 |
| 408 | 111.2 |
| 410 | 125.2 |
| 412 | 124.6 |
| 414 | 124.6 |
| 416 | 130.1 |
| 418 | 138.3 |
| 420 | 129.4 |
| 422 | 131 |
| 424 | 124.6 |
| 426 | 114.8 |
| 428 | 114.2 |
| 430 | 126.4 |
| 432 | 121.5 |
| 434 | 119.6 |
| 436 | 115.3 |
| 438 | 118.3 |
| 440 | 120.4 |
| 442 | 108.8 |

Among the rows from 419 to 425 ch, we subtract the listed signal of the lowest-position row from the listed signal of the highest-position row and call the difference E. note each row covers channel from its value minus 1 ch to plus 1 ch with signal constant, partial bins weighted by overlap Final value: -5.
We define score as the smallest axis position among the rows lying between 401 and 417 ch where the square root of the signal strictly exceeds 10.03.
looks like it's 402 ch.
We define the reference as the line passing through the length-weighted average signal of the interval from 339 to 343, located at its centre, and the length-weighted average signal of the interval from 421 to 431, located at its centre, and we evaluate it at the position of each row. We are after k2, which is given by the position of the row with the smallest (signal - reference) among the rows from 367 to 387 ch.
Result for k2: 384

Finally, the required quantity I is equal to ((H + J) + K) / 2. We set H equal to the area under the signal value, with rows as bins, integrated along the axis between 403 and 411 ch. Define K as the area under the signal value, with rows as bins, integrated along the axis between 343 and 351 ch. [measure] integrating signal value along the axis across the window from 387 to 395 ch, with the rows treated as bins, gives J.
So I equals 1170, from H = 930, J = 606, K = 804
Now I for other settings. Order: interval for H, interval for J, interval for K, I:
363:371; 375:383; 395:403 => 1155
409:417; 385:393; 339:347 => 1185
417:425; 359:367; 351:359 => 1315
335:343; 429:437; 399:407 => 1315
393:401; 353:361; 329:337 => 1183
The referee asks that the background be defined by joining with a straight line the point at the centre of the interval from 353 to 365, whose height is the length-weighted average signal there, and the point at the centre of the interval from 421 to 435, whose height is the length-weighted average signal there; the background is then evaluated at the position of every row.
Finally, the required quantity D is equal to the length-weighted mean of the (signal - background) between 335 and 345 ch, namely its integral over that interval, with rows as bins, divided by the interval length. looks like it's 9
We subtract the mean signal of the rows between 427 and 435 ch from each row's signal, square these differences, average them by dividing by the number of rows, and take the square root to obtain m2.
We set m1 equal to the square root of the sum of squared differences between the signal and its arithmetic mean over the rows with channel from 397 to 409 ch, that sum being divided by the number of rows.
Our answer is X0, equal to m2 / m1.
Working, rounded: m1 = 6.9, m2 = 4.4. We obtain 0.6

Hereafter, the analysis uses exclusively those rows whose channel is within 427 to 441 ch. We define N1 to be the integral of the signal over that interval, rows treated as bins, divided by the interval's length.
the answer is 119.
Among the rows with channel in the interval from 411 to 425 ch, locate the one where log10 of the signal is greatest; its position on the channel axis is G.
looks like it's 418 ch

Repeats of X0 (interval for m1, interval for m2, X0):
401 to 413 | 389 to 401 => 1.4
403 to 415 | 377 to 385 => 1.8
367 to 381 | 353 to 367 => 0.6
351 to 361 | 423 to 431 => 2.5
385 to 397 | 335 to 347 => 0.1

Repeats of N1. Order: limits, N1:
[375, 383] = 91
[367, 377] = 97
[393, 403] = 98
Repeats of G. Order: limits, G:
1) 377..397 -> 378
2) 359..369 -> 366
